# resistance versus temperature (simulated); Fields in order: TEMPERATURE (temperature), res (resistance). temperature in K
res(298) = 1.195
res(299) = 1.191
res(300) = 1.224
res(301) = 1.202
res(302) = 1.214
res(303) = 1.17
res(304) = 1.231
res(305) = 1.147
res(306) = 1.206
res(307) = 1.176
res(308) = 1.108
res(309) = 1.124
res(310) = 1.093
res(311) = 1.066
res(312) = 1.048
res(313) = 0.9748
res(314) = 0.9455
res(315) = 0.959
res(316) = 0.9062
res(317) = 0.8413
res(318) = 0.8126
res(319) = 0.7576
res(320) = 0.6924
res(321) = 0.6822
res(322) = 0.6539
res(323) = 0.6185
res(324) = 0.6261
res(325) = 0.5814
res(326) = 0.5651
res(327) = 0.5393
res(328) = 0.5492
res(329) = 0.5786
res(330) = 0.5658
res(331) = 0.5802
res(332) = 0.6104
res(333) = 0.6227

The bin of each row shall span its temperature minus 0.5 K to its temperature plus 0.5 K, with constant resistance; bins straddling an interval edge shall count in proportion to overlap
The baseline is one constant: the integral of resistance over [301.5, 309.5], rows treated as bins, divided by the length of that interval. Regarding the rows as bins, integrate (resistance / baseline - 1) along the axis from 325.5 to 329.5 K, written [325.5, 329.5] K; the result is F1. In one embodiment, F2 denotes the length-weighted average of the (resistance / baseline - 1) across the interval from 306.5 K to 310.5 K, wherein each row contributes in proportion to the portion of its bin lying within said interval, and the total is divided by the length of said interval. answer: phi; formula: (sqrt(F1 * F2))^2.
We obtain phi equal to 0.1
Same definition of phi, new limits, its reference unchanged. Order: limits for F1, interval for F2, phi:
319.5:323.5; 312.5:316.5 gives 0.3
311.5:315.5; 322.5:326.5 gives 0.3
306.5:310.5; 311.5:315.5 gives 0.0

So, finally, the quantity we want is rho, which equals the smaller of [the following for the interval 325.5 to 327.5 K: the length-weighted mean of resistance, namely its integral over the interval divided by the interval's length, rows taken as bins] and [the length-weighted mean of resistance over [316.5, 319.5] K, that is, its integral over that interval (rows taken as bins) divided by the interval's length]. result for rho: 0.55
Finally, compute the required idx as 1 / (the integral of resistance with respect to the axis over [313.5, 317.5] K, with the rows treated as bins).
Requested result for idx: 0.27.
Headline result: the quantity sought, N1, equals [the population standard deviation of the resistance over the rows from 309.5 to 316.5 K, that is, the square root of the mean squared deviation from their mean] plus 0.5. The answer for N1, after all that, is 0.56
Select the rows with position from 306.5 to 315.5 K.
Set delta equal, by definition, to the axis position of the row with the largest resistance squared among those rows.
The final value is 307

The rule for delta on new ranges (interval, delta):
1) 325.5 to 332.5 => 332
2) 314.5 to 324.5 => 315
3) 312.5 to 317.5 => 313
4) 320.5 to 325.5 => 321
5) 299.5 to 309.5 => 304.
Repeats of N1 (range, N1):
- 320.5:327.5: 0.55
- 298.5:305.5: 0.53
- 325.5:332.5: 0.52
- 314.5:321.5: 0.60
